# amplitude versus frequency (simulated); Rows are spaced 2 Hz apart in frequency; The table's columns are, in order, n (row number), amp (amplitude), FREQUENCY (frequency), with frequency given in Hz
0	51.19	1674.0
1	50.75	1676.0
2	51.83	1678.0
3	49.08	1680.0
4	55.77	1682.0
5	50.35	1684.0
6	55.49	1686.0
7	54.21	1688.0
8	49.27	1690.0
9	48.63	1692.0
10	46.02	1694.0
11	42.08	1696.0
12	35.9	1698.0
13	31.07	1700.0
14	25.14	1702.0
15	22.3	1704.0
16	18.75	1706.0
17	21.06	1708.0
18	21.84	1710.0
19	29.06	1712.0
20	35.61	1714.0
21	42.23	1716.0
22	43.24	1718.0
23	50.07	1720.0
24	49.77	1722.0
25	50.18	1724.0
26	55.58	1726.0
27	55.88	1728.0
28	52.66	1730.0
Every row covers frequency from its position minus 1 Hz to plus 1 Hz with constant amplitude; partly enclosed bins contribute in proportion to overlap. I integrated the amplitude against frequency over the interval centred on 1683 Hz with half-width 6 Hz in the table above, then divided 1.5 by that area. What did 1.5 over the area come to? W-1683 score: 0.0024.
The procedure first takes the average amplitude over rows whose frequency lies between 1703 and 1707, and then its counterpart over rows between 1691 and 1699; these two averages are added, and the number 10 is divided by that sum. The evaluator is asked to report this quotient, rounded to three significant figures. 0.157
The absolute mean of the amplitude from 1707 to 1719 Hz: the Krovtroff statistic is 32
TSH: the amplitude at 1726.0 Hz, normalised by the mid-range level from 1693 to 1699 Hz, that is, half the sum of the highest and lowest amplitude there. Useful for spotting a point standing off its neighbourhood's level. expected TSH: 1.4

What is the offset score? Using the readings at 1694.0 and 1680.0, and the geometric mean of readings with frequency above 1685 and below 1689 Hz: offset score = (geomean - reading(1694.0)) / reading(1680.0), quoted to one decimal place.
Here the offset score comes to 0.2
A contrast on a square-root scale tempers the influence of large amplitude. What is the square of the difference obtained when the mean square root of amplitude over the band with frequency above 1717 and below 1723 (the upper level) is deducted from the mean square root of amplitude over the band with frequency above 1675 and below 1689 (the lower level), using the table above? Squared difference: 0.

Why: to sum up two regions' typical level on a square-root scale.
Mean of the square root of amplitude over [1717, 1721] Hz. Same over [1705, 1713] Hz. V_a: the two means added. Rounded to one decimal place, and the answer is 11.6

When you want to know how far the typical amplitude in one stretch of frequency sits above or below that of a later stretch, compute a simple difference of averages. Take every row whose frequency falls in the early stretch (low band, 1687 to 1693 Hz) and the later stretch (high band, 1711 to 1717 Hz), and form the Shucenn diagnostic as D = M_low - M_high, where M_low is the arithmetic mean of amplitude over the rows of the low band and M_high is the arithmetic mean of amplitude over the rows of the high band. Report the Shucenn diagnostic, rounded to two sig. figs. 15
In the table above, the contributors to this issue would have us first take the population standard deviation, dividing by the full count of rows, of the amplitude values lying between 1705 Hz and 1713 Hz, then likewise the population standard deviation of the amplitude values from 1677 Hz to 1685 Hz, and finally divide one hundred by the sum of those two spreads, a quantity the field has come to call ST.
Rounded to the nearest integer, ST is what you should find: 16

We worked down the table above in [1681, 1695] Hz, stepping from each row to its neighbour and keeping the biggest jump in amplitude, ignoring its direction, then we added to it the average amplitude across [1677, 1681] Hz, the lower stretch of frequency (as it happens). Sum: 56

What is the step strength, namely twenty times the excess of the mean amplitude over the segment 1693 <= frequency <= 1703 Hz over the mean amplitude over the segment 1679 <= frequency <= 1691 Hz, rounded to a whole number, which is -326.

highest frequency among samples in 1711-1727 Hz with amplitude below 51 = 1724.0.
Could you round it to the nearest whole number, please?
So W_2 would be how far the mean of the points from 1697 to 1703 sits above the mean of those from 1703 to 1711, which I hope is 10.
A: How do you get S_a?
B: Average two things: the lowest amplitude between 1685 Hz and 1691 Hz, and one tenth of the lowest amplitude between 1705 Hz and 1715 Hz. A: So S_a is 25.6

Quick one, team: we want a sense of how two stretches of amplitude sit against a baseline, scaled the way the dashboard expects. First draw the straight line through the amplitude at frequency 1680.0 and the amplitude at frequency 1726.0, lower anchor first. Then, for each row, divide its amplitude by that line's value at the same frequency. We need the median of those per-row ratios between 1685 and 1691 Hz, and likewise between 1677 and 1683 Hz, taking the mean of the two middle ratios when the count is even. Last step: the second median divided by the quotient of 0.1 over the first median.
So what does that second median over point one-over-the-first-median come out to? 11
